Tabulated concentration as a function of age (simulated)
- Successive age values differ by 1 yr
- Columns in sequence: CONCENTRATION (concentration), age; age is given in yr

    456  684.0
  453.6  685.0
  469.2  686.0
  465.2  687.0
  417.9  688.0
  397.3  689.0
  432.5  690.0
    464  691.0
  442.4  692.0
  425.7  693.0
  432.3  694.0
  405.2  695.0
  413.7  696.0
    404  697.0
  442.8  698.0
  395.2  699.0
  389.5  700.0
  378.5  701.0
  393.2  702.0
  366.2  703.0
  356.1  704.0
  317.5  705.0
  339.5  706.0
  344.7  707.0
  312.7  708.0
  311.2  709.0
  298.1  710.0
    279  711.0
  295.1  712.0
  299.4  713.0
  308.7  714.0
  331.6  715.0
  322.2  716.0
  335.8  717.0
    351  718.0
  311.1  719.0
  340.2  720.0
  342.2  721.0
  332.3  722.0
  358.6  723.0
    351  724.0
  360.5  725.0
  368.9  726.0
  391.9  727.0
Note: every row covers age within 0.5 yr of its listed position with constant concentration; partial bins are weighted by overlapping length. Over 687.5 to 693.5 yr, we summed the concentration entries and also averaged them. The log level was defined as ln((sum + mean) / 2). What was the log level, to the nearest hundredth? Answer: 7.32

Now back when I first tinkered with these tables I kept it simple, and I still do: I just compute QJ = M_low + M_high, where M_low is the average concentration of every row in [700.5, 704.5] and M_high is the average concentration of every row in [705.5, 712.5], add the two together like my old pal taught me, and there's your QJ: 685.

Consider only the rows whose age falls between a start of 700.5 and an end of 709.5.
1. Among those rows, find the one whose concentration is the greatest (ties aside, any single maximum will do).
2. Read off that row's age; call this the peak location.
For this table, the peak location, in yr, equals 702.0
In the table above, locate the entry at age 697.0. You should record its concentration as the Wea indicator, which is 404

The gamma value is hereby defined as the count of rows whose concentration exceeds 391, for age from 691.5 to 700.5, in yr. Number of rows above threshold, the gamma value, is 8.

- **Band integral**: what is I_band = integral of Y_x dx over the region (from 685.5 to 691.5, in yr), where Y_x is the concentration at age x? 2646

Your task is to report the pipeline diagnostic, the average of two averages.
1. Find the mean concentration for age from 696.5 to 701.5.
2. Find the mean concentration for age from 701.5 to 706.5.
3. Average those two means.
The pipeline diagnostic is 378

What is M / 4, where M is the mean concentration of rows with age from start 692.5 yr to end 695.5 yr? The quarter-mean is 105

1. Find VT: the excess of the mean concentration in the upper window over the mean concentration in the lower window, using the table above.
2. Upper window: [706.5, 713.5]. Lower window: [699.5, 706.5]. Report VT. -57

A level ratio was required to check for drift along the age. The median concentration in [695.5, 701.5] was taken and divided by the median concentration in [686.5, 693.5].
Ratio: 0.92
